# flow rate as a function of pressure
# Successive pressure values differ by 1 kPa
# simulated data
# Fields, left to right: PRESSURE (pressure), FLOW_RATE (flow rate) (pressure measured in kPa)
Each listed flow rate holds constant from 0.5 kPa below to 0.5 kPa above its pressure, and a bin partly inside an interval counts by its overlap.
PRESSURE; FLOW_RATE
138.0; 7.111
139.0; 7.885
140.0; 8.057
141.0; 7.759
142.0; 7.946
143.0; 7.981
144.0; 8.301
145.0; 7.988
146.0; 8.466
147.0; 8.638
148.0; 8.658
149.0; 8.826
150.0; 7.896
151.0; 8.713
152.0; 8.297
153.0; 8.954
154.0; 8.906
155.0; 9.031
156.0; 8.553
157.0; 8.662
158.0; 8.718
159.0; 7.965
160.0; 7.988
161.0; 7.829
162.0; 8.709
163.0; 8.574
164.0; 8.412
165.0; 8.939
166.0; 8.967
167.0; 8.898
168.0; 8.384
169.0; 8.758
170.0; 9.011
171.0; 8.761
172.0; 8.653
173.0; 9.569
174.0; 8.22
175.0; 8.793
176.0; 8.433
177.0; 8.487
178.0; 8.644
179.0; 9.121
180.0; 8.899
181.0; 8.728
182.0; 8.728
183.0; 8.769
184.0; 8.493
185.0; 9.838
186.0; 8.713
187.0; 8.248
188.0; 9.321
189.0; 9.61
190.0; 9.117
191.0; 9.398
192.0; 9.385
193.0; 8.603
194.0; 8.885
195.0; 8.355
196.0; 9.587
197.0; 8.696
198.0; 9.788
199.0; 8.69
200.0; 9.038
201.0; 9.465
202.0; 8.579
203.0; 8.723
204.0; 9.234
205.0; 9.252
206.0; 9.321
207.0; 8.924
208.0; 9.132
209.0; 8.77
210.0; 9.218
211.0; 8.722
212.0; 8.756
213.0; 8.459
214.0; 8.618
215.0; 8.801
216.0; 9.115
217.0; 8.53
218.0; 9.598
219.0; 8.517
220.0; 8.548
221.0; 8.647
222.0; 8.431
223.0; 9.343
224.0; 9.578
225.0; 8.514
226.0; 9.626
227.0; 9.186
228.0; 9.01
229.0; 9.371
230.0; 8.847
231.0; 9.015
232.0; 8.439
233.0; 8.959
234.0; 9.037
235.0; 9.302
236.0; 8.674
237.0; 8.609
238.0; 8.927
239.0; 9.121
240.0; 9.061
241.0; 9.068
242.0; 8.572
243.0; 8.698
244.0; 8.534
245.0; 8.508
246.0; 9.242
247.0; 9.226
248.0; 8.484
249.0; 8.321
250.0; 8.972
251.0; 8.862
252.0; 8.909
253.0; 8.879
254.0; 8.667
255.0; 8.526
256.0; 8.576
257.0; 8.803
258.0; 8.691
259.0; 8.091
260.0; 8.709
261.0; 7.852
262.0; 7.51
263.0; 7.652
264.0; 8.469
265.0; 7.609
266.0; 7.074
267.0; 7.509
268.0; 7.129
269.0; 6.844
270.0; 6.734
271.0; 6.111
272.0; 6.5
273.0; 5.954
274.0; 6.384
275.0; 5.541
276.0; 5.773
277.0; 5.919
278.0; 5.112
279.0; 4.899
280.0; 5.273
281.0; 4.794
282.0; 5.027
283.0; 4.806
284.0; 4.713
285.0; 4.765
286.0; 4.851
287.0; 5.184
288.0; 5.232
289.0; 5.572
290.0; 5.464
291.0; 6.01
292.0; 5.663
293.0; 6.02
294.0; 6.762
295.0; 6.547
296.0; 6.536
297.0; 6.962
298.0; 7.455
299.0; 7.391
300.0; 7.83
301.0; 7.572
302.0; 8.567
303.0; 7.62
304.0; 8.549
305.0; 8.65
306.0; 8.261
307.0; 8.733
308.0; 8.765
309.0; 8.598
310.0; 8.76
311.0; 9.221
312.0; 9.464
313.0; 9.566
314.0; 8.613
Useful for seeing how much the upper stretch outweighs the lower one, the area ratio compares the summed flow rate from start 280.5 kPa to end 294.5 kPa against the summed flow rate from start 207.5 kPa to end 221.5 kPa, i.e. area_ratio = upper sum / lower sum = 0.61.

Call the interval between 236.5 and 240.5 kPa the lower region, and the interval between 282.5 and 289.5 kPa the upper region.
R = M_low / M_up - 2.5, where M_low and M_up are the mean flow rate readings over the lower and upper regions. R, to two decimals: -0.72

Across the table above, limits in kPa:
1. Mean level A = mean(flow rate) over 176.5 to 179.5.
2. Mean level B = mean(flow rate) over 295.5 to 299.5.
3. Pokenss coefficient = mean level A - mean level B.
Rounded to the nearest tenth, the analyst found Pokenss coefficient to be 1.7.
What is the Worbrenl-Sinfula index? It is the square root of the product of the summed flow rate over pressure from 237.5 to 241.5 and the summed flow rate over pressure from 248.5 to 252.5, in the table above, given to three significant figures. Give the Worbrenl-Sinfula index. 35.6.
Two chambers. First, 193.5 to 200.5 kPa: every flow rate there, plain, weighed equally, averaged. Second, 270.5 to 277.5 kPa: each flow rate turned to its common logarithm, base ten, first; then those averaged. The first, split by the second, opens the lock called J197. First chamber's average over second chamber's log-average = 11.6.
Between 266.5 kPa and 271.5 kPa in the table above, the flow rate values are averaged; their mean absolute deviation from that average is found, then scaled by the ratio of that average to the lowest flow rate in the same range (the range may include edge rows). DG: 0.41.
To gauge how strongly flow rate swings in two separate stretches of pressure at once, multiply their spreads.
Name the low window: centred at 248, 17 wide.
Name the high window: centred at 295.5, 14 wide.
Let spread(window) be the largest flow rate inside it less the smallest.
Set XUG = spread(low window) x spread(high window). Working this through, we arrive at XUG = 2.9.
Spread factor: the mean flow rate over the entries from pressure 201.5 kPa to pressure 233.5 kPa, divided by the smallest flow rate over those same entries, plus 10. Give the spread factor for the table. 11.1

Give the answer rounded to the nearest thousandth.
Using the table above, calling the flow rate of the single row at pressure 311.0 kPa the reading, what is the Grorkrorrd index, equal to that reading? 9.221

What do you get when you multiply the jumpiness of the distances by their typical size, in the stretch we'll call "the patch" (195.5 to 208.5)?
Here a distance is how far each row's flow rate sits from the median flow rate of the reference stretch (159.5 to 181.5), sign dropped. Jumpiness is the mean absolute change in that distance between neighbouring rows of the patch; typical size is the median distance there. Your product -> 0.19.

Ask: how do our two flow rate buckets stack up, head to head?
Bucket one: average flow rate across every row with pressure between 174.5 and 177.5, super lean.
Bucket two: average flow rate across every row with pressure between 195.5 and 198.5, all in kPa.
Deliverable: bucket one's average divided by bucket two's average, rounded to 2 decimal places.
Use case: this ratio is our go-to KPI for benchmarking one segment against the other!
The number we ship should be 0.92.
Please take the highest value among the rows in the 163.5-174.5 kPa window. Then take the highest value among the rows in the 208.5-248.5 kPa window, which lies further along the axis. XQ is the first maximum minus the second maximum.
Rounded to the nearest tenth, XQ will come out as -0.1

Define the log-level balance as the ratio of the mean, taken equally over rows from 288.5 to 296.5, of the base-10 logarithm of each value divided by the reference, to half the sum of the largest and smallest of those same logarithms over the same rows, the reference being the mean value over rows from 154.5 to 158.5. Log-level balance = 1.0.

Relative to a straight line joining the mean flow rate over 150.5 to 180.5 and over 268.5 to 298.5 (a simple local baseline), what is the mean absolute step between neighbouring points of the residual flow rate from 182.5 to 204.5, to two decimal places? 0.65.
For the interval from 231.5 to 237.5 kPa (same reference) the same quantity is 0.32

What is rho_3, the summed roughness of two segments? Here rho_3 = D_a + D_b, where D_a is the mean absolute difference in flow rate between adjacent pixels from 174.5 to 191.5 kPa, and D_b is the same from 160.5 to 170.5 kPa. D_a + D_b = 0.75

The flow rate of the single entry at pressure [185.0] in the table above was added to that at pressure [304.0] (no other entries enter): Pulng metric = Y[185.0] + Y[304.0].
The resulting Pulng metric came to 18.4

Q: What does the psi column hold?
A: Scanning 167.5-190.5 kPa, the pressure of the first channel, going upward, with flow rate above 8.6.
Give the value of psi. 169.0 kPa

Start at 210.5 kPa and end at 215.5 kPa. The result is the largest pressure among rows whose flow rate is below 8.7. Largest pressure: 214.0 kPa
